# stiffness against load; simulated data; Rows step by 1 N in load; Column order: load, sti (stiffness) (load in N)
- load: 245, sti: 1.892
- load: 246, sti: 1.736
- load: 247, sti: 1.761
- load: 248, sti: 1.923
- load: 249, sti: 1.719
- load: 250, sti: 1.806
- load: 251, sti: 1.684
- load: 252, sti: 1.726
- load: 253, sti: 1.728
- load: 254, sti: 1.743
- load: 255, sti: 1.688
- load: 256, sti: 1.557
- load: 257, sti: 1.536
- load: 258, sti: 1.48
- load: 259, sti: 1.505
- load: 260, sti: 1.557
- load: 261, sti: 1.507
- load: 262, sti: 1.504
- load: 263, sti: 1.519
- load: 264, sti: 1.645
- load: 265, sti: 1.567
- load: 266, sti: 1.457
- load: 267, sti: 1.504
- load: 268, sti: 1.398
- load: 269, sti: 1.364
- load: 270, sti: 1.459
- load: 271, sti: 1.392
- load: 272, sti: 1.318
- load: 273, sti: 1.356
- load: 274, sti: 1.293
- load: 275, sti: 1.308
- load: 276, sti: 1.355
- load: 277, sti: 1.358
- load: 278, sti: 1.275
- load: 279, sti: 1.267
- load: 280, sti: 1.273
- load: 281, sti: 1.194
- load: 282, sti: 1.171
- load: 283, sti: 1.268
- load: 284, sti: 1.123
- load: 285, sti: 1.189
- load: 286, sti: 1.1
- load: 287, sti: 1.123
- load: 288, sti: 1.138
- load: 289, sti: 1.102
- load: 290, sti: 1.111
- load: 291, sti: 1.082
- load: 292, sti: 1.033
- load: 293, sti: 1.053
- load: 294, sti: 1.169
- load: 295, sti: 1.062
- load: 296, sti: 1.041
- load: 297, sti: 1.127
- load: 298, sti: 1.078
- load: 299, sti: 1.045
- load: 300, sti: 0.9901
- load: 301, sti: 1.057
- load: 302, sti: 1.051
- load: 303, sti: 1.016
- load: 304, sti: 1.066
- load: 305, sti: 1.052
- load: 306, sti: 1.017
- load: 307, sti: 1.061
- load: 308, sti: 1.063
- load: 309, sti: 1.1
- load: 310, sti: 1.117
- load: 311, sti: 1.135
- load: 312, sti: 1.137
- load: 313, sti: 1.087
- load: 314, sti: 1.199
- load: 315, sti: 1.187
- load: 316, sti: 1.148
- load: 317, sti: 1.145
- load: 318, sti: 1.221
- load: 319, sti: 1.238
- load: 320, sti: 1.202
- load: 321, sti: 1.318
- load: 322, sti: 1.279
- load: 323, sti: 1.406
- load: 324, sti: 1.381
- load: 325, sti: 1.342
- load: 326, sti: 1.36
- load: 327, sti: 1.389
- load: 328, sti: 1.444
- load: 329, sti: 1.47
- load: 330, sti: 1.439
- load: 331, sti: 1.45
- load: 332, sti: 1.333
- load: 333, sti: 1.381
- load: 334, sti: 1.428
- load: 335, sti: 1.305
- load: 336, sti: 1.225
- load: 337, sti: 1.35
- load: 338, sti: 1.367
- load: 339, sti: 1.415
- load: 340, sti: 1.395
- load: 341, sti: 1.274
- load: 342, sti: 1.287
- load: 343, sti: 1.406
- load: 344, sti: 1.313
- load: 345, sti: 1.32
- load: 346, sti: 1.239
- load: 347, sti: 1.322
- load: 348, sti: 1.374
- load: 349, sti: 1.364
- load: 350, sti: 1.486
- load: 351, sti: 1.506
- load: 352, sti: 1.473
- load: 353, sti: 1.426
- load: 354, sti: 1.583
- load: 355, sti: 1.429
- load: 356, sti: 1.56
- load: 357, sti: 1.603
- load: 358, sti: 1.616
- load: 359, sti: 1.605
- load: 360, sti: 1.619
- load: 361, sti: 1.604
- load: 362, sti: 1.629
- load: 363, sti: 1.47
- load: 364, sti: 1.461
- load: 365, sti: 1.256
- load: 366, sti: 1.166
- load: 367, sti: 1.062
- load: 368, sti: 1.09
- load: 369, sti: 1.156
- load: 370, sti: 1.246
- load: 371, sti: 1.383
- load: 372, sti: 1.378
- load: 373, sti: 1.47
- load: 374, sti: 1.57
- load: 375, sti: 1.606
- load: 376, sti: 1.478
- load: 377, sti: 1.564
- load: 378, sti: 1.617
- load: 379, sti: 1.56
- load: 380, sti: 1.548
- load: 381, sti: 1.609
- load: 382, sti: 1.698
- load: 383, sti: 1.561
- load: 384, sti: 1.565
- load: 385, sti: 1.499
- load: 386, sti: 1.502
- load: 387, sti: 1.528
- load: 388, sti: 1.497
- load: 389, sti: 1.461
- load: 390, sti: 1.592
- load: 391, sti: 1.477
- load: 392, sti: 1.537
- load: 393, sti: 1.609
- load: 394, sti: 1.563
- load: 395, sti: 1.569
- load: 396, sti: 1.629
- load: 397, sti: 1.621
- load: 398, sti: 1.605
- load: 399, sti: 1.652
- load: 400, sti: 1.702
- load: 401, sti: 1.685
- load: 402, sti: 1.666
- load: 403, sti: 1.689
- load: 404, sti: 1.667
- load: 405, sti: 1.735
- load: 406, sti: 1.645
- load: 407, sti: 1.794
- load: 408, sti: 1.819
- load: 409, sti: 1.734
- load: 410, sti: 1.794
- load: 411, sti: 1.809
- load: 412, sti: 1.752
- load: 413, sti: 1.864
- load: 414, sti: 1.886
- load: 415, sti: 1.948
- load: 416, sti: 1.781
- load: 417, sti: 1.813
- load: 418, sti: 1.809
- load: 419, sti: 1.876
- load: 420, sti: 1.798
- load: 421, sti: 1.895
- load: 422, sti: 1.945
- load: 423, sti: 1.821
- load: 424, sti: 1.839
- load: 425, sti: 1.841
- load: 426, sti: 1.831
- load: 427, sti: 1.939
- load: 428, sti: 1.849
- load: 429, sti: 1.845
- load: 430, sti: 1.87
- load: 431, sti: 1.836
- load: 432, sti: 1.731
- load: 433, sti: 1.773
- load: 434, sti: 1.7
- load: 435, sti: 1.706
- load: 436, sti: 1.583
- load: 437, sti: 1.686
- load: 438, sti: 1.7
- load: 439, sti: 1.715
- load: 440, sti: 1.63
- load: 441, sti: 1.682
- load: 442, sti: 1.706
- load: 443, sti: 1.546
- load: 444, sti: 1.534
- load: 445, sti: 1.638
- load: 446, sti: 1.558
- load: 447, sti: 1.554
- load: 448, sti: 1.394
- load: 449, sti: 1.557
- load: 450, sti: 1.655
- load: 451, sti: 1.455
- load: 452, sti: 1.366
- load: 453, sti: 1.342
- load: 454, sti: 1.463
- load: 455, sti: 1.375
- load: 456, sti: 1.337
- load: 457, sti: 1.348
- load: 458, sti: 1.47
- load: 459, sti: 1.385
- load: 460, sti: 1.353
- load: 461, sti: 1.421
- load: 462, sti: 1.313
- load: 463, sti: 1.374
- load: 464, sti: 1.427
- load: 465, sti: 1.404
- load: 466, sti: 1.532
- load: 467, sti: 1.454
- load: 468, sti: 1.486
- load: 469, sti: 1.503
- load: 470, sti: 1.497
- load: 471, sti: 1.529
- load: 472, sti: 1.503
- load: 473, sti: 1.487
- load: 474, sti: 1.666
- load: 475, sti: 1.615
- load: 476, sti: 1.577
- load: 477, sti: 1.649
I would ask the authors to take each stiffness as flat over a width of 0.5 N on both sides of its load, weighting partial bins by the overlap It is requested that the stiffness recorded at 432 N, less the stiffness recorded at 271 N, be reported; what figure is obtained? 0.3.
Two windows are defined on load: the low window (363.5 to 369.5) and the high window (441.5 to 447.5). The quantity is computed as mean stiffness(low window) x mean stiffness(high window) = 1.90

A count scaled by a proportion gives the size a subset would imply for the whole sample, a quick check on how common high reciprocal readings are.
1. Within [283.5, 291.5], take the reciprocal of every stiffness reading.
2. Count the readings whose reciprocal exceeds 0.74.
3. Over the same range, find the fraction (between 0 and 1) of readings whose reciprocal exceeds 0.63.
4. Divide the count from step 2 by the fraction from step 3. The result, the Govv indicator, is 8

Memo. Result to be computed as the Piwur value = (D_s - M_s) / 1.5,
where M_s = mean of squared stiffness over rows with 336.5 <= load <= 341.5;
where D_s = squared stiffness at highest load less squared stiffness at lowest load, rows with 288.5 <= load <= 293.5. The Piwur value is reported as -1.3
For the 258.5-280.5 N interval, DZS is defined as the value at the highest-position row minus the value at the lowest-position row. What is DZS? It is -0.23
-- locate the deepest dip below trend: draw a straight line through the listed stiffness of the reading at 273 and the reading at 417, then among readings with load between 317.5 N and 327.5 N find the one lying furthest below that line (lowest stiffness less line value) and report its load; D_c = 320 N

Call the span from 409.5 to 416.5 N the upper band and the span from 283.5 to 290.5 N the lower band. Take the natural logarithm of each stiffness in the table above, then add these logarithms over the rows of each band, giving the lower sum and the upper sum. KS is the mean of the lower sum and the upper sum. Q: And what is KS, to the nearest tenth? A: 2.5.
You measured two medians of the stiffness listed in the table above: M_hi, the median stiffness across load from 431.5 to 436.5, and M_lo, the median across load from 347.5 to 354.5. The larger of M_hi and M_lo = 1.71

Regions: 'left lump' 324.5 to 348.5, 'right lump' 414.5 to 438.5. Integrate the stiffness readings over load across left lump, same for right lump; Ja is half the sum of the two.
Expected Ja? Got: 38.0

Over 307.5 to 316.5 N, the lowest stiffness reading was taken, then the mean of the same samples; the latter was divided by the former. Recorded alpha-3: 1.06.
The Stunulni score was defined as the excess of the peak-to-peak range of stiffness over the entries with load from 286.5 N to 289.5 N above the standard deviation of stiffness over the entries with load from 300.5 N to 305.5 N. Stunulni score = 0.02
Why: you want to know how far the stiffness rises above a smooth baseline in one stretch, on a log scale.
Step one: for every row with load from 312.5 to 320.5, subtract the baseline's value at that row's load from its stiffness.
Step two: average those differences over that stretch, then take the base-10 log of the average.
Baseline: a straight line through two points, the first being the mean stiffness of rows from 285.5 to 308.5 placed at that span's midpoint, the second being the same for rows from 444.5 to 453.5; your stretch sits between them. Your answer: -1.28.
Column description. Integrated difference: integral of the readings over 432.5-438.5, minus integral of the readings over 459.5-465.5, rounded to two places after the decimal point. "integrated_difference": 1.86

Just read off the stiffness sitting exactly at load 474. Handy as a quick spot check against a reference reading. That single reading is 1.666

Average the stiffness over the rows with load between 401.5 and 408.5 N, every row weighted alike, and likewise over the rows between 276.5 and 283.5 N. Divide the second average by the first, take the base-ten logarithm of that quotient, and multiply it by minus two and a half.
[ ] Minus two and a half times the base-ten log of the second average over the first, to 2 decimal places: 0.34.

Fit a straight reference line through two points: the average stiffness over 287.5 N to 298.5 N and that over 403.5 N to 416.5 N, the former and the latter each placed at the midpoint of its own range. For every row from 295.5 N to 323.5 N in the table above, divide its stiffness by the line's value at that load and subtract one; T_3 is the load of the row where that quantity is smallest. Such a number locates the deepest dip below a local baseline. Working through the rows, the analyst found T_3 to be 306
